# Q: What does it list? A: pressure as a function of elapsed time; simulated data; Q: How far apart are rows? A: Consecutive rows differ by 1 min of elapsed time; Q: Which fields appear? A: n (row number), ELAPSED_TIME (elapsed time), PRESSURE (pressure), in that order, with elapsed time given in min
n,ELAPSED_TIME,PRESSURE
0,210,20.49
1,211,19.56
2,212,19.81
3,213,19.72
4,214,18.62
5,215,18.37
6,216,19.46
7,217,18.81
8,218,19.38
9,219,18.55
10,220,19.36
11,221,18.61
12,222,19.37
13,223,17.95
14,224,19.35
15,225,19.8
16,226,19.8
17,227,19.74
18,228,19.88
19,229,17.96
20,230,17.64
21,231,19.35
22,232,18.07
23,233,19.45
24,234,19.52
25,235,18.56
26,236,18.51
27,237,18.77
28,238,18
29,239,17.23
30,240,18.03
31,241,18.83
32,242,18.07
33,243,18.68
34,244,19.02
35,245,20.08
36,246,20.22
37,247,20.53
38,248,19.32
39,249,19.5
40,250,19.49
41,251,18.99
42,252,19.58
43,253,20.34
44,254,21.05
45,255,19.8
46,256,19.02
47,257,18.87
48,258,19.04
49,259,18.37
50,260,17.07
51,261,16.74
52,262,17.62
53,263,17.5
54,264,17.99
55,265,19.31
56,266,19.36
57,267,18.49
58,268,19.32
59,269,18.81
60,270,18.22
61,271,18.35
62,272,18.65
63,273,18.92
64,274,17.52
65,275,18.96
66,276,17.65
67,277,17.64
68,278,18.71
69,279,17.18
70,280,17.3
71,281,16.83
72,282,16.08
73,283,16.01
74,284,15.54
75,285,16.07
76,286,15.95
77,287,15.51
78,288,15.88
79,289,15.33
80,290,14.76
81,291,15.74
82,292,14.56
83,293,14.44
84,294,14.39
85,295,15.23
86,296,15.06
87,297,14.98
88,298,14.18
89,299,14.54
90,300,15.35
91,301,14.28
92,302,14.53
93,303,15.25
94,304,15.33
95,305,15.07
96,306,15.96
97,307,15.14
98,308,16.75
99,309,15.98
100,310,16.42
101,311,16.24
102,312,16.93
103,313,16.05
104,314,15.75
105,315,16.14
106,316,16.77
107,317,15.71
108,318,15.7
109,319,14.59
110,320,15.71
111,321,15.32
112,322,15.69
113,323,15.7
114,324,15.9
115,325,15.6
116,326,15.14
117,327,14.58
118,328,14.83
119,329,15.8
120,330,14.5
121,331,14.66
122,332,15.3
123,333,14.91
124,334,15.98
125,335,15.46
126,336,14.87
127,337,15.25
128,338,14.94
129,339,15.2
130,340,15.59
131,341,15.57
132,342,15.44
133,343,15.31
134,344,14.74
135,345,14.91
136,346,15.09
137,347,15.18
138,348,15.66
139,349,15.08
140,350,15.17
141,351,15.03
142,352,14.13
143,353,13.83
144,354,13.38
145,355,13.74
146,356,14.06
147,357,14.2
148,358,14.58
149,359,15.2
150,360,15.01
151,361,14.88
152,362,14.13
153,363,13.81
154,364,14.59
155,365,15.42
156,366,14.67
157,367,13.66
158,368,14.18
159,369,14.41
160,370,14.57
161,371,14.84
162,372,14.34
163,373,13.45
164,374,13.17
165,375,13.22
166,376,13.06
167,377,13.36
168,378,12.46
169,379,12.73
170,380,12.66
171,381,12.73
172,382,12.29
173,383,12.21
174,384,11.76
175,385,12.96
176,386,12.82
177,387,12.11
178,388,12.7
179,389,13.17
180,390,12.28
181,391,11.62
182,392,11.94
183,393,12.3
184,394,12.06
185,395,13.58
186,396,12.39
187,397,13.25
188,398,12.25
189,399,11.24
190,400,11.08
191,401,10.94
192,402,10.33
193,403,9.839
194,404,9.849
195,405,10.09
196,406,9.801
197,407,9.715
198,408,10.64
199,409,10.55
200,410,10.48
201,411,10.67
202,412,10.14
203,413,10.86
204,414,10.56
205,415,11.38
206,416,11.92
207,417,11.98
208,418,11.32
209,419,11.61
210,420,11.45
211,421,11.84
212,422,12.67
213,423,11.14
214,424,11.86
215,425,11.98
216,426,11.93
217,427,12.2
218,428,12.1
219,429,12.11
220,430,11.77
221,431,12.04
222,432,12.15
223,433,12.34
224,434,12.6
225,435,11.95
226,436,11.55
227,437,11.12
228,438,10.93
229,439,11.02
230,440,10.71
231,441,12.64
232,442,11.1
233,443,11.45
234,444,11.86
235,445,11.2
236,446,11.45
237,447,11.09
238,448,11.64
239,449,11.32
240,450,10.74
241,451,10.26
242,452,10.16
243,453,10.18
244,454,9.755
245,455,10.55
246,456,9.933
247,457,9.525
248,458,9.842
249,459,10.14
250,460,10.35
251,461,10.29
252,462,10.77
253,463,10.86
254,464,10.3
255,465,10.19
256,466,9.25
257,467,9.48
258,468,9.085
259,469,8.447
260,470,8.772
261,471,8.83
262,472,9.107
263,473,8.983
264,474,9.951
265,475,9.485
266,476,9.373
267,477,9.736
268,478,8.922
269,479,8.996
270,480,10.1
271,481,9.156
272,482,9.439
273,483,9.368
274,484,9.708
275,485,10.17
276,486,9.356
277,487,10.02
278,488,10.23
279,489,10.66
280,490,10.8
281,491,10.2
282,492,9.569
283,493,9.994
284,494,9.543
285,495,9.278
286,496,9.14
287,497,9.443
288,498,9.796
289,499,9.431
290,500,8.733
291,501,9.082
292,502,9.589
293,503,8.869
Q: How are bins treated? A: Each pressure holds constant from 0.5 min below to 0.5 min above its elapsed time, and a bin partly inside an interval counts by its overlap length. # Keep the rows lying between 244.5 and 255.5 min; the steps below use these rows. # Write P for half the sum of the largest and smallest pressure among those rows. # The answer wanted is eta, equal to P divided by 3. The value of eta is 6.7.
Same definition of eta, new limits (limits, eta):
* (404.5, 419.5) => 3.6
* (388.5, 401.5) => 4.1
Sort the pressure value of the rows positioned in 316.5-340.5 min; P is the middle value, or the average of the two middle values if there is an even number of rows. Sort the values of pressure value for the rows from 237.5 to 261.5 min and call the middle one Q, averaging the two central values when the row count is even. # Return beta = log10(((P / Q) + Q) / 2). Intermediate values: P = 15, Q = 19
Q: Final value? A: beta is 1.00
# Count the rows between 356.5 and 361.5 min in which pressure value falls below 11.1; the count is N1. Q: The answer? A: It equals 0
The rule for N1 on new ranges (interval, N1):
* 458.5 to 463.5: 5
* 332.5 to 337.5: 0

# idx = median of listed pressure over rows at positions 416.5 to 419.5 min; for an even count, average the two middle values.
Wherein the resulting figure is 11.6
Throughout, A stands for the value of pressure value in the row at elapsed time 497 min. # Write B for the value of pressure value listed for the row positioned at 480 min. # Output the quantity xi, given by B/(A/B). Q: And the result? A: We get 10.8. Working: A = 9.443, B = 10.1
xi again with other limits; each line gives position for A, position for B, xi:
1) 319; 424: 9.6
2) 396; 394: 11.7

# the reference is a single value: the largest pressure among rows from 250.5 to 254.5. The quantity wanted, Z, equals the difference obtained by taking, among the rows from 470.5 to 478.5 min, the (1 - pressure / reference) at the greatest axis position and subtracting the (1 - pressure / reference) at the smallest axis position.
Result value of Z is 0.00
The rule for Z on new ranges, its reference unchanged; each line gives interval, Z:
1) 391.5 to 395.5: -0.08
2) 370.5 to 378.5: 0.11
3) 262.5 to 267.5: -0.05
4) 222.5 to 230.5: 0.01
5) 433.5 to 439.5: 0.08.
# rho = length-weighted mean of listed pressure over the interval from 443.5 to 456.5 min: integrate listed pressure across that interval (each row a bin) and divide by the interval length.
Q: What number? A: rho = 11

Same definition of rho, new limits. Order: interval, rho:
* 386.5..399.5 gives 12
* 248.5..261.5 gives 19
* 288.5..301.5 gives 15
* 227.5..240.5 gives 19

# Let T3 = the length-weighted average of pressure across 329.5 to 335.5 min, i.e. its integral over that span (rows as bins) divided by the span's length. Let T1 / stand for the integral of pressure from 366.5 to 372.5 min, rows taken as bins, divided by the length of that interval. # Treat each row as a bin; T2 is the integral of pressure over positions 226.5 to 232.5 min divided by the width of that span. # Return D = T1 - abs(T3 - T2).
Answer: 11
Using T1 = 14.3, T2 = 19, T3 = 15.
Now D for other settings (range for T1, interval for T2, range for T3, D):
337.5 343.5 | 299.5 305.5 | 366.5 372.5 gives 15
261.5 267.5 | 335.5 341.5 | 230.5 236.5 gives 15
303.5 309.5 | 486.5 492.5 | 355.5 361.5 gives 11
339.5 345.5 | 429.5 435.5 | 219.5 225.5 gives 8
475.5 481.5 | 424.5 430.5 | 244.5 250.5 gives 2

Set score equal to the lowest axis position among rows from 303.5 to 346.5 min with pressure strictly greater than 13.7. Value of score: 304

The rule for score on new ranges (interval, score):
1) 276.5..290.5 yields 277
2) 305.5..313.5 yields 306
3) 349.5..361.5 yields 350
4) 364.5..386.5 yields 365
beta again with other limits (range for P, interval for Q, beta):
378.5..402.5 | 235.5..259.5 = 0.99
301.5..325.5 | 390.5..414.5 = 0.79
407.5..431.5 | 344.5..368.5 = 0.89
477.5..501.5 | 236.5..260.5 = 0.99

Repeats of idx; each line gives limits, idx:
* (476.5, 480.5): 9.4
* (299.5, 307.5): 15.2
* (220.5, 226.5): 19.4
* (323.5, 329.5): 15.4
